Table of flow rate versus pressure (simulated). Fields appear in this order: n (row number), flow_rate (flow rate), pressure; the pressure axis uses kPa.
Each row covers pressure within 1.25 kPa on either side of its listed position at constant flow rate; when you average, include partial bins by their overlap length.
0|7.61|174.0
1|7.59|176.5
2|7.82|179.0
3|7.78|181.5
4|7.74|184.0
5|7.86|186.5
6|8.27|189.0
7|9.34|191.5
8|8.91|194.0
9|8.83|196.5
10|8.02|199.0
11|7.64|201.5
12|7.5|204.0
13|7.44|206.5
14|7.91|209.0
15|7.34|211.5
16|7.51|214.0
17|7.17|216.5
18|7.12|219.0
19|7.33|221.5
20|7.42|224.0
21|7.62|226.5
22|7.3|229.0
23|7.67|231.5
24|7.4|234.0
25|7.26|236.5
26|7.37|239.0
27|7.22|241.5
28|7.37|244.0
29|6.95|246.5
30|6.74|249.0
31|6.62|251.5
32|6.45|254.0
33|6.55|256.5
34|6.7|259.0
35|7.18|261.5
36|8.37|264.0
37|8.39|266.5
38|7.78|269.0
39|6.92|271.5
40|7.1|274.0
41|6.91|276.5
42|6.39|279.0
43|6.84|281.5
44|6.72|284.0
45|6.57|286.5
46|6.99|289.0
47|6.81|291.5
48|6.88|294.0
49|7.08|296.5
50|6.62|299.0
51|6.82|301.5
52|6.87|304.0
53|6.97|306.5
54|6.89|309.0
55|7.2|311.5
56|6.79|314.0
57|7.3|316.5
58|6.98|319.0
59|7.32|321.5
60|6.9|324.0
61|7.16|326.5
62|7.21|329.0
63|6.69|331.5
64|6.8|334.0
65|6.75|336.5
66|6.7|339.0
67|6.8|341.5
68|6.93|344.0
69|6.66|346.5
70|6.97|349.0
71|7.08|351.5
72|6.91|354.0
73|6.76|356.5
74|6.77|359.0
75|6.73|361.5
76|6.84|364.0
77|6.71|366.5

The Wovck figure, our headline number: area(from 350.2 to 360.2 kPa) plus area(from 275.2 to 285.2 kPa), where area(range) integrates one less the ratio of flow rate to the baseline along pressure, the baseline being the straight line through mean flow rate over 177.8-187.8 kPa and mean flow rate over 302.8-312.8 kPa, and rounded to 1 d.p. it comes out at 0.3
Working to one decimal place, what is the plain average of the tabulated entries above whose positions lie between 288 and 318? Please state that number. 6.9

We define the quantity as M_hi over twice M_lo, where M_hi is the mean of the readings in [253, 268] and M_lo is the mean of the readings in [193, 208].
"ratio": 0.45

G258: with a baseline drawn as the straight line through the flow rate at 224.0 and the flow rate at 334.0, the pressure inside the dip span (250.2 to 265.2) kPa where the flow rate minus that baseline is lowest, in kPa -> 254.0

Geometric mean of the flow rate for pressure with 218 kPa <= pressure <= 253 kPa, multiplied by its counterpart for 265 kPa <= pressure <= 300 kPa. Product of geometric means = 51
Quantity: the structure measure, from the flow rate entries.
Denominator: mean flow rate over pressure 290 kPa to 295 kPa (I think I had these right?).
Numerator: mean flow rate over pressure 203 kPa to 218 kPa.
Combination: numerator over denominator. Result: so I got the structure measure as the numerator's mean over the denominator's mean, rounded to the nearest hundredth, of 1.09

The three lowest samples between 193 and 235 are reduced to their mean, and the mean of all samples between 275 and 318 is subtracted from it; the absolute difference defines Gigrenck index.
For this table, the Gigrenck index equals 0.33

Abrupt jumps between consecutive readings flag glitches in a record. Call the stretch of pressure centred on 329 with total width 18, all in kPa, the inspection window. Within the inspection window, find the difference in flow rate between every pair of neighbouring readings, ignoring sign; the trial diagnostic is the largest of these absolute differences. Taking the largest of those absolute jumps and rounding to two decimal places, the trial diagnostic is 0.52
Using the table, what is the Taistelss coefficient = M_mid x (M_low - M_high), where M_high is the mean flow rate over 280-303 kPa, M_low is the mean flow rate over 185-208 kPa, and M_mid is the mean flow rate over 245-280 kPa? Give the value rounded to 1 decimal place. 9.8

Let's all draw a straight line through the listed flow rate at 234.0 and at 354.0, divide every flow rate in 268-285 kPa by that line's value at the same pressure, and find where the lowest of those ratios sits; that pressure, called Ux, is 279.0 kPa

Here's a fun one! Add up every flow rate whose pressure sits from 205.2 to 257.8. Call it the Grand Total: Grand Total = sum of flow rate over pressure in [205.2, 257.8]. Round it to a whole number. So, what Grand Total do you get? 152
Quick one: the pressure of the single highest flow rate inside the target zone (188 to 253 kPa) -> 191.5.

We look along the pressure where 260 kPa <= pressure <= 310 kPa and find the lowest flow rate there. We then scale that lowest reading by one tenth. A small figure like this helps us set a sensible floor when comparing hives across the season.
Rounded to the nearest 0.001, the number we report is 0.639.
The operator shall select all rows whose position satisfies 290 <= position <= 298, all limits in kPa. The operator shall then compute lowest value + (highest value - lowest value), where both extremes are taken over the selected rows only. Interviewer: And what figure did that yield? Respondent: 7.08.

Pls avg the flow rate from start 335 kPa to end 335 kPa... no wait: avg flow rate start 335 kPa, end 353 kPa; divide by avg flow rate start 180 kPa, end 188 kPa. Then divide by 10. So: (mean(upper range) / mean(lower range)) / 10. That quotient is 0.088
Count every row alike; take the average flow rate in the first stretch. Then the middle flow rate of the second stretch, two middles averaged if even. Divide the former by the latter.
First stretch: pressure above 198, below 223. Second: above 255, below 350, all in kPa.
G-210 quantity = 1.09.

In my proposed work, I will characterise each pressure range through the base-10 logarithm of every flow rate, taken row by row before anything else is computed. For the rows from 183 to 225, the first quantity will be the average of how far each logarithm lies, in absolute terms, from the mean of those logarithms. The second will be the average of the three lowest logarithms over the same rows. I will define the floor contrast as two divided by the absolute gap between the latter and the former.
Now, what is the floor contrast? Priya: 2.41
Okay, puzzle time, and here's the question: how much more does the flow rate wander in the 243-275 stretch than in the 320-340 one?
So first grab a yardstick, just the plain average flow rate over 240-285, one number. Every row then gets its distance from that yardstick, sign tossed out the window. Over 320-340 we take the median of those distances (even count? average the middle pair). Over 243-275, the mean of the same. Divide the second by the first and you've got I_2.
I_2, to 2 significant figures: 1.9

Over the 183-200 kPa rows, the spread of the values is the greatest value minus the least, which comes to 1.6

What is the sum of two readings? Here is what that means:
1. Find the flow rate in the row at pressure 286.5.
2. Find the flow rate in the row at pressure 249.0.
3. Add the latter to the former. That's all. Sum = 13.31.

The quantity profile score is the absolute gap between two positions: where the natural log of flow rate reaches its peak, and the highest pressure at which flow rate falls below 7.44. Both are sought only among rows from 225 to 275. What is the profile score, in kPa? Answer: 7.5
